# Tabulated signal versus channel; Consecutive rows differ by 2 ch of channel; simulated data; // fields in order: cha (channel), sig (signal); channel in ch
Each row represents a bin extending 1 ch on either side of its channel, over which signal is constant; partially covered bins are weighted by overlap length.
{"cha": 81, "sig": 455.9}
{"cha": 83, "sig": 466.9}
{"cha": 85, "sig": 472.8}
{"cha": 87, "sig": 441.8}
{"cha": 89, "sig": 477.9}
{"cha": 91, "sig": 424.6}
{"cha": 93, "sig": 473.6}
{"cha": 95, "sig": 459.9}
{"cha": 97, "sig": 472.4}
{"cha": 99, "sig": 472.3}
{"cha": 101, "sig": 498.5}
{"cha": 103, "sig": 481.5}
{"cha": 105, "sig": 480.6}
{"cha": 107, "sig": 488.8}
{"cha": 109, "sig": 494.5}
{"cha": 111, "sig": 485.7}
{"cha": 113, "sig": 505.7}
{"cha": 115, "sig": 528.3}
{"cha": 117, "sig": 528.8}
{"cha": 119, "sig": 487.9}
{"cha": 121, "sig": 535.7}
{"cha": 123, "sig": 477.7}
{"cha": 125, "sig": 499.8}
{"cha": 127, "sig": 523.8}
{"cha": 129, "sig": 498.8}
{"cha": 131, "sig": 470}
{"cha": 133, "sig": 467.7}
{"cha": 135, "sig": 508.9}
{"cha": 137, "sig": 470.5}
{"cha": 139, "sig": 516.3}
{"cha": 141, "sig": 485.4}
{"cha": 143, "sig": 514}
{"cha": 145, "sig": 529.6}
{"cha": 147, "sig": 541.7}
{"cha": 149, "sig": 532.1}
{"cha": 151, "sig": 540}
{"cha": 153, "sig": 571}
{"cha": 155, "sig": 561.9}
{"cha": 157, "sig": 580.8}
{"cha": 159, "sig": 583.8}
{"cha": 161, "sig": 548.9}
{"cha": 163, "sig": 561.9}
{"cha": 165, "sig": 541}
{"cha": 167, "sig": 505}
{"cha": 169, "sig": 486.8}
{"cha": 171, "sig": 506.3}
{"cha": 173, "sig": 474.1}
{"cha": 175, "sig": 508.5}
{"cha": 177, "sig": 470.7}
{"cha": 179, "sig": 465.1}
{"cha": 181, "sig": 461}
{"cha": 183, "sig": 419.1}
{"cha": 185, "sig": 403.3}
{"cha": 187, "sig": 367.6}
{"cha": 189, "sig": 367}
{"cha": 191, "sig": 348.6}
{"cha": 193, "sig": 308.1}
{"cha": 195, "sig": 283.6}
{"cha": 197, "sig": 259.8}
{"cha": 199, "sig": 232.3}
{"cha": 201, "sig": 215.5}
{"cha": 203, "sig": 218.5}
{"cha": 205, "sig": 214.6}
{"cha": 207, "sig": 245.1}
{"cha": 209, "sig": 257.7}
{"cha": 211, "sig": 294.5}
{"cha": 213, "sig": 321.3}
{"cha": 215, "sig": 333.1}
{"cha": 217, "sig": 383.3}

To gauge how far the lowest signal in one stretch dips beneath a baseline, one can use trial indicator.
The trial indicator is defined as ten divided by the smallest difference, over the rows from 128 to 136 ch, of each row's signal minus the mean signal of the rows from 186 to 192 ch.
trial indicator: 0.094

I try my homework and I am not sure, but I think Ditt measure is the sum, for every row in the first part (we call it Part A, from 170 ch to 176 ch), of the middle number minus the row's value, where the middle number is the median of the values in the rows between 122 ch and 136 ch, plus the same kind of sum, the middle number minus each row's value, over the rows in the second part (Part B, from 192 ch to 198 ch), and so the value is 652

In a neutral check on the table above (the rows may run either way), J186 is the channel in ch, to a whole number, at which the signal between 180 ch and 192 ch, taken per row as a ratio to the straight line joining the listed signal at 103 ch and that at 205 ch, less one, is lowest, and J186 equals 191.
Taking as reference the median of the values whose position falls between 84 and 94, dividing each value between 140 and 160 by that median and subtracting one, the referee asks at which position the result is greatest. 159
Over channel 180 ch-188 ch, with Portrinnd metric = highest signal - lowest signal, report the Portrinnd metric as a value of 93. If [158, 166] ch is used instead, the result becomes 43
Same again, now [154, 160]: 22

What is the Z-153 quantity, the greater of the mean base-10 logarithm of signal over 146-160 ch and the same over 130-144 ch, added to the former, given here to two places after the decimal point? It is 5.49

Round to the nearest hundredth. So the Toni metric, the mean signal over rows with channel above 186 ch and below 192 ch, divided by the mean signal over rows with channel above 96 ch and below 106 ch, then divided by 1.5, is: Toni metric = 0.50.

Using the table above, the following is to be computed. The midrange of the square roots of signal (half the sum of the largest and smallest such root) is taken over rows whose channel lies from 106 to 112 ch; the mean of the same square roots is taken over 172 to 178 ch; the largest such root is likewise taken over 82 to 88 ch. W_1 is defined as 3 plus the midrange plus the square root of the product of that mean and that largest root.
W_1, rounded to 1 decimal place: 47.0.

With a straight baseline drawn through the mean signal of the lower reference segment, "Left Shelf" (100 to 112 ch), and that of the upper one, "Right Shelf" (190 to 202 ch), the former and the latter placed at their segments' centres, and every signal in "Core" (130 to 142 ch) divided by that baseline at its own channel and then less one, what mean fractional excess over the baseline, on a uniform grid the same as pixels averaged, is 0.17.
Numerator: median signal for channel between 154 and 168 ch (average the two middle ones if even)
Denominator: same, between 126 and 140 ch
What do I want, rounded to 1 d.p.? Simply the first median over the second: 1.1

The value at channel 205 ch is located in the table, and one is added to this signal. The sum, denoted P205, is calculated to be 216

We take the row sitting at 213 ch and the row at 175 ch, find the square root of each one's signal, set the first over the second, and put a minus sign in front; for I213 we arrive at -0.79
